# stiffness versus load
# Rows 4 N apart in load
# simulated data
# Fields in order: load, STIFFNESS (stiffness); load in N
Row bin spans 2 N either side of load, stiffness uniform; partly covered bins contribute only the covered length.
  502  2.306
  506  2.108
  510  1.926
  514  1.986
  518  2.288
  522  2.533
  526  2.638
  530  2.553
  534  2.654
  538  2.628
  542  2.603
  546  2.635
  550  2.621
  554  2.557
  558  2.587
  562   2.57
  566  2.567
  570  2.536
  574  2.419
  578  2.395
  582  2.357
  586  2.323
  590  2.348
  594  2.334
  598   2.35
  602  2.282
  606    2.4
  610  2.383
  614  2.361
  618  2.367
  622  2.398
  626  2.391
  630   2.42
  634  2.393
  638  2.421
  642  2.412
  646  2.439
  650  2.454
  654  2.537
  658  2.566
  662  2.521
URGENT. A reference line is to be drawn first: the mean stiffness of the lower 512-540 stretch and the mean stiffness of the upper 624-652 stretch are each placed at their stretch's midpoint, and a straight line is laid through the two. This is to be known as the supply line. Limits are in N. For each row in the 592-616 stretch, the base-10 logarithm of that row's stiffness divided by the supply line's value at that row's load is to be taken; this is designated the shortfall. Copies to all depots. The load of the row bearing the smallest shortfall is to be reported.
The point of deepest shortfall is 602 N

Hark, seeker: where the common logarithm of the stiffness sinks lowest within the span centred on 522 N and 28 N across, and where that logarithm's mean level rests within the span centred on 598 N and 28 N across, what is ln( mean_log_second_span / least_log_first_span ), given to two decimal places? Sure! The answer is 0.26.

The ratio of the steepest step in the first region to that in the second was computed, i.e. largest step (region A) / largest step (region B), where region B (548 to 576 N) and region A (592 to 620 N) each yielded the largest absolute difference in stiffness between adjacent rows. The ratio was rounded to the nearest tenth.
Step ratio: 1.0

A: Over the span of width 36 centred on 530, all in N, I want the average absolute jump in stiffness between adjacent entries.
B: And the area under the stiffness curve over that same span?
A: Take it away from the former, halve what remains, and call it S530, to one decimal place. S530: -45.0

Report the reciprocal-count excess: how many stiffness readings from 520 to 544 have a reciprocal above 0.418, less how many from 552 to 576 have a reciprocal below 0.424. -6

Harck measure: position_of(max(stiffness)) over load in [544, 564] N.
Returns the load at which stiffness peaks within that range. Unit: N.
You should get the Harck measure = 546 N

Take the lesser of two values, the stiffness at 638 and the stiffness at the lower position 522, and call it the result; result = 2.42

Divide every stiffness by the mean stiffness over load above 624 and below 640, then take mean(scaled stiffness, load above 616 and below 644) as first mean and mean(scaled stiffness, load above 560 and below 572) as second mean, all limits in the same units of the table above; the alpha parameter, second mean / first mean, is 1.07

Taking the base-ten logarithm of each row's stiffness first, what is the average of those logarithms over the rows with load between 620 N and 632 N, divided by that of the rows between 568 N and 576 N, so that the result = 0.97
